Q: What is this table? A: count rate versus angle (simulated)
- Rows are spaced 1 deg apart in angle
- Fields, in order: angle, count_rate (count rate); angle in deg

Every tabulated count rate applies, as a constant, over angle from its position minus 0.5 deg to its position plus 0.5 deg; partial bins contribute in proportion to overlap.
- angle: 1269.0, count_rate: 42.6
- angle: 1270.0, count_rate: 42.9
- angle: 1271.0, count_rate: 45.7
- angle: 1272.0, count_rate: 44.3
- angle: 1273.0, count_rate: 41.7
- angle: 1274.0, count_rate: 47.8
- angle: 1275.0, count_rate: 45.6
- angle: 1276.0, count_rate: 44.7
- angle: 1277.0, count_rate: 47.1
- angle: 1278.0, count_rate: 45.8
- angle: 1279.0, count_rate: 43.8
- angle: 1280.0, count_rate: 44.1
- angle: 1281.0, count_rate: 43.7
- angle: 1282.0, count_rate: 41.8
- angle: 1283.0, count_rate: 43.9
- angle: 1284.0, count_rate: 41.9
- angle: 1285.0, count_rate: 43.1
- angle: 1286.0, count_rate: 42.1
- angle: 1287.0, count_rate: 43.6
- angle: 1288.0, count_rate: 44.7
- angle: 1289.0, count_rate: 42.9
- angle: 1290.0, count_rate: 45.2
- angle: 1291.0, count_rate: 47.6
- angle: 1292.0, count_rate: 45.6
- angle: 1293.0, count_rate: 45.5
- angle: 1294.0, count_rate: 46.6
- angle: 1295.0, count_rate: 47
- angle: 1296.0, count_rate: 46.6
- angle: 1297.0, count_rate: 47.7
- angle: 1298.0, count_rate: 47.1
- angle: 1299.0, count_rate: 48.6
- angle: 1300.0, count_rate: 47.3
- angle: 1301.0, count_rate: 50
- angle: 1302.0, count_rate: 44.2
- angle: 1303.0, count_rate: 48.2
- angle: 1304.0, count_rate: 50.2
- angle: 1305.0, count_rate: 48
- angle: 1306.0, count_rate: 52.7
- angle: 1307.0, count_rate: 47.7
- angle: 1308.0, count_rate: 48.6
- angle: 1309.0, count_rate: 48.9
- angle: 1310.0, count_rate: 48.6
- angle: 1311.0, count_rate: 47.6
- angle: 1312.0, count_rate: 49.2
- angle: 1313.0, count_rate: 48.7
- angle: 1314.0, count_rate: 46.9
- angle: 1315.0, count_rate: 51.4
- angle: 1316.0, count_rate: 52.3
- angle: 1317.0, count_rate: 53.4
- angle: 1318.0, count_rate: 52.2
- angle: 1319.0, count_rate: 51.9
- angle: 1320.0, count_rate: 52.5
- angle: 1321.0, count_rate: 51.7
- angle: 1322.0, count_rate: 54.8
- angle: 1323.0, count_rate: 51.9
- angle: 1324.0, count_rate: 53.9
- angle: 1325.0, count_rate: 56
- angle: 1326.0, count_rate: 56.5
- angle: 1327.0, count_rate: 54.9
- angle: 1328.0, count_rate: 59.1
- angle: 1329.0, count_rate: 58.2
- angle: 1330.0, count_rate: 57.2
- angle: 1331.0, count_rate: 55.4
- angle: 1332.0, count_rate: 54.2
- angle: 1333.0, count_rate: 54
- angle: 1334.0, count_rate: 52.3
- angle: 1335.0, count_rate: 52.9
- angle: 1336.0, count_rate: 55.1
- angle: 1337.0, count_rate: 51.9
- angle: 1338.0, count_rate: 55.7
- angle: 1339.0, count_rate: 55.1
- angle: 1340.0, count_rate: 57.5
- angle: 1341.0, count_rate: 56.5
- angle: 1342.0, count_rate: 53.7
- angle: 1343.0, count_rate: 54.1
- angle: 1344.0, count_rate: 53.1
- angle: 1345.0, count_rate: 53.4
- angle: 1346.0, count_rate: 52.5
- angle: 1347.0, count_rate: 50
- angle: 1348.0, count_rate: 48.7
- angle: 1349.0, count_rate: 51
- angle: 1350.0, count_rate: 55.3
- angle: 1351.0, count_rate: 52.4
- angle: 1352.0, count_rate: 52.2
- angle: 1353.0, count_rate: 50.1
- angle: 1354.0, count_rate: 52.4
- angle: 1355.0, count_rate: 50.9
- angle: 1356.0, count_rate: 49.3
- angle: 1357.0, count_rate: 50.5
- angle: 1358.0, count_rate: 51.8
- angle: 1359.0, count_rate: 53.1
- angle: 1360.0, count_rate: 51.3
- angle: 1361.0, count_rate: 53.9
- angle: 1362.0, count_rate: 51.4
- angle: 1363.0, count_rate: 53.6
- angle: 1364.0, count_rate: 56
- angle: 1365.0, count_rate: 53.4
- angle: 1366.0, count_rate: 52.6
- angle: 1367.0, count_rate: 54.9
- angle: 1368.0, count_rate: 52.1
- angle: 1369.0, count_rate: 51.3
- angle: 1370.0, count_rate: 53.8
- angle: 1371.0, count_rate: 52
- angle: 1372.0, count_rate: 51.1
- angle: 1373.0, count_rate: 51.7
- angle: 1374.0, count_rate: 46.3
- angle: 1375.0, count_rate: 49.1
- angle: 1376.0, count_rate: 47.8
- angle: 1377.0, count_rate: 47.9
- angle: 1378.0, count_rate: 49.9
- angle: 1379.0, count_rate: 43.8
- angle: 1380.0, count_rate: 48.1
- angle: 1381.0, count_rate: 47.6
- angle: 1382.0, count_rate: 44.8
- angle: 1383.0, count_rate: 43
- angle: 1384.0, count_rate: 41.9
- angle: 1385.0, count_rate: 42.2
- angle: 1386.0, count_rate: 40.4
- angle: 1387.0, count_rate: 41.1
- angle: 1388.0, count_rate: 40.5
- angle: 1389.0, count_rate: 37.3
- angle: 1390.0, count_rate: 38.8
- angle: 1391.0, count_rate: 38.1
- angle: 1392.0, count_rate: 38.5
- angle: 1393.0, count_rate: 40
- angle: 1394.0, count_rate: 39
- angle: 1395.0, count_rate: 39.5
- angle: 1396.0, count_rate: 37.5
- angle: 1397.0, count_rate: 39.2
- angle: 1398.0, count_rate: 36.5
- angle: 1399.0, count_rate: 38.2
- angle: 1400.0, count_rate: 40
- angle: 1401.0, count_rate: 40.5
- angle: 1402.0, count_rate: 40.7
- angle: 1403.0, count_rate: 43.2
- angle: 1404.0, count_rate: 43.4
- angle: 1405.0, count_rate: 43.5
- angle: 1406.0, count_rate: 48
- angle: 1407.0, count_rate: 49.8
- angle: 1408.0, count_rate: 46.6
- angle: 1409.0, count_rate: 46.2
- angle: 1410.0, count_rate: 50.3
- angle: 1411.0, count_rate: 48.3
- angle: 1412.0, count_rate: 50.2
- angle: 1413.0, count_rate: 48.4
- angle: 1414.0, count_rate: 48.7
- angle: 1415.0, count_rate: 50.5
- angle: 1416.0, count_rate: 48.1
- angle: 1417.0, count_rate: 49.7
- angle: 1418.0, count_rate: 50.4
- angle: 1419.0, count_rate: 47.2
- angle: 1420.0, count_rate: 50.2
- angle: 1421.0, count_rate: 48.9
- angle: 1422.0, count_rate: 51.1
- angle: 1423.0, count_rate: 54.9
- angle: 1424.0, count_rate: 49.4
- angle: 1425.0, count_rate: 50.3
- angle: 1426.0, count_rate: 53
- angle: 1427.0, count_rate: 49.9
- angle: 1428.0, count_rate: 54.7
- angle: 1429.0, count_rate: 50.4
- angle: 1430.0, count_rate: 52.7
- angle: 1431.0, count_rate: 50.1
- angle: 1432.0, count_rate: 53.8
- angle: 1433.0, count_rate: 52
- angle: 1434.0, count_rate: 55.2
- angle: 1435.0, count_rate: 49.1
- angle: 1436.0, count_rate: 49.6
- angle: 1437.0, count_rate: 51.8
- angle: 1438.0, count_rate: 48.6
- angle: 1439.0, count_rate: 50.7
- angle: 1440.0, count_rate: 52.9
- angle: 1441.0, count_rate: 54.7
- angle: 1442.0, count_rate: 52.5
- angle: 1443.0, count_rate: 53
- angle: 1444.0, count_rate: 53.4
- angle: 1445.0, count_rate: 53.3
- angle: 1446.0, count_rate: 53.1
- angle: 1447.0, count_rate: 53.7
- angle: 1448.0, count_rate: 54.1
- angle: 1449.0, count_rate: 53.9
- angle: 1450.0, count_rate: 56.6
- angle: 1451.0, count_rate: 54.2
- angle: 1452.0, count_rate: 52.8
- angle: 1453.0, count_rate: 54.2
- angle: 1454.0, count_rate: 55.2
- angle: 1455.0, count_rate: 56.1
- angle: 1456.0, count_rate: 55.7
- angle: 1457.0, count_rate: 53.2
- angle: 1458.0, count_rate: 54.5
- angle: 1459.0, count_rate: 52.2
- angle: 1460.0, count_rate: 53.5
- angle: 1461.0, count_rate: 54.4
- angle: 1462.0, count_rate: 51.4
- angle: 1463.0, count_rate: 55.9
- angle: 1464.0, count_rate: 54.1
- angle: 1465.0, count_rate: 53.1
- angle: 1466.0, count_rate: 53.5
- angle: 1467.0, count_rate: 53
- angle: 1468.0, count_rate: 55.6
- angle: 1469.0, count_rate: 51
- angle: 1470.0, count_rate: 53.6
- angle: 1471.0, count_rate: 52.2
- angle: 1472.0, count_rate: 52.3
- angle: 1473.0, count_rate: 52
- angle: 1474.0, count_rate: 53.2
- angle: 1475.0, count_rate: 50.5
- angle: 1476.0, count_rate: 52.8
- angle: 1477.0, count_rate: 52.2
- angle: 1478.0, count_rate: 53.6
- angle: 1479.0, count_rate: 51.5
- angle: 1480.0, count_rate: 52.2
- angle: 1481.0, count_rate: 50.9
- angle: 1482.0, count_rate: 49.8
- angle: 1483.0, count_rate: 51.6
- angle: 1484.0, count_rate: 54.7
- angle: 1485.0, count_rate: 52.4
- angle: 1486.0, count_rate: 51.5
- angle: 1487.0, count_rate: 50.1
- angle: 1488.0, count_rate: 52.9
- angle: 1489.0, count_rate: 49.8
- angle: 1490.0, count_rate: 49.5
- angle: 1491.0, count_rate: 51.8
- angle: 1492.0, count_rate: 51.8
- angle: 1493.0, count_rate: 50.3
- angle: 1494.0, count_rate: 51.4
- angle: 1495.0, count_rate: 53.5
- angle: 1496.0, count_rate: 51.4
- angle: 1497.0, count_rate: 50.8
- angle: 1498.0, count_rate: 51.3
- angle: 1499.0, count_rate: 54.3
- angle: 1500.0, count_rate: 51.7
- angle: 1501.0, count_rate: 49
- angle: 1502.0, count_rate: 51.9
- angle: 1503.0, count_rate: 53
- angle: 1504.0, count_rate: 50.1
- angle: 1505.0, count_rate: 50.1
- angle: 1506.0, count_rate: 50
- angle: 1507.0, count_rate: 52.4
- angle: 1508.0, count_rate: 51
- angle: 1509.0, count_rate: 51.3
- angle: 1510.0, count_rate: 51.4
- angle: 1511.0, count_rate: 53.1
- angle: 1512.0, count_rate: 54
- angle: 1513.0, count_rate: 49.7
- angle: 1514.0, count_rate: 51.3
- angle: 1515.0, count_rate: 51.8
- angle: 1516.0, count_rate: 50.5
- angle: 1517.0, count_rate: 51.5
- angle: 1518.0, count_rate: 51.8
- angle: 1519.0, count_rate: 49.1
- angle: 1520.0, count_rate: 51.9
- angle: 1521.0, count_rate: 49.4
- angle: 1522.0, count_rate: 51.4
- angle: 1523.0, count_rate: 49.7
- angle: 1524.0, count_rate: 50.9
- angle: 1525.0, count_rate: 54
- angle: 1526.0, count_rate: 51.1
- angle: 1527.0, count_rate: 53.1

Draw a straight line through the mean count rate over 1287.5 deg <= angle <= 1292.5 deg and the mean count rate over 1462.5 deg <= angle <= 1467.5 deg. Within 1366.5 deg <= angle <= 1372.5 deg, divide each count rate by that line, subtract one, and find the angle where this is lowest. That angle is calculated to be 1372.0 deg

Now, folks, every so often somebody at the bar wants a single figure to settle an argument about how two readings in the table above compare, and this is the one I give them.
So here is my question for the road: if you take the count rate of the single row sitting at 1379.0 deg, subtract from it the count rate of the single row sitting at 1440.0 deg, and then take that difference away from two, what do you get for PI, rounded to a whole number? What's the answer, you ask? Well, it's 11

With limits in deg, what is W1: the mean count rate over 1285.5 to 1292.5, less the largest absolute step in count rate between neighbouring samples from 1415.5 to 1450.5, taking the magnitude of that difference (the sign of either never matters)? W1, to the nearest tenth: 38.4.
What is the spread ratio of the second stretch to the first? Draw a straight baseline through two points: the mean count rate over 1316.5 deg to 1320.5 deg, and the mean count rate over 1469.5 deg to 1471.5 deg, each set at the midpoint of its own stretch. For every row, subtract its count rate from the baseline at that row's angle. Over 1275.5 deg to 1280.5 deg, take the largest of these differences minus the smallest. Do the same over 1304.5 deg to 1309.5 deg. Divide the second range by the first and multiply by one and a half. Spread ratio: 2.3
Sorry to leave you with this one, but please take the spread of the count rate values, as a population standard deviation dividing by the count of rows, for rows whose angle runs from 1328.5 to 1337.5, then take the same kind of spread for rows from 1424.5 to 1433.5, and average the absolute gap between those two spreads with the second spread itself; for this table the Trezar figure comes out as 1.0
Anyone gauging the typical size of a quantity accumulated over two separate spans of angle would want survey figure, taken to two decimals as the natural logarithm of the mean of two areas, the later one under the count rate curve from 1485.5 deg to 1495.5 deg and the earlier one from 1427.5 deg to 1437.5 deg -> 6.25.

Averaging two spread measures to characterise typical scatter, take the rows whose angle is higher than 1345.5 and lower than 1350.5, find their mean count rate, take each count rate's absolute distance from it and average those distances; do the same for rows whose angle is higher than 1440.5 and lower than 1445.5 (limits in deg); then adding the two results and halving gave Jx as 1.23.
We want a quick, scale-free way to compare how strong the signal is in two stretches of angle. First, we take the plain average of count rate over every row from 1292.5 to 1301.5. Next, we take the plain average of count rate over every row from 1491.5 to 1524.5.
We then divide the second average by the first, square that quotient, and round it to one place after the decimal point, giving 1.2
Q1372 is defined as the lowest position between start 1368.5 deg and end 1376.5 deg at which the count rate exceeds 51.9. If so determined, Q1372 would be 1370.0 deg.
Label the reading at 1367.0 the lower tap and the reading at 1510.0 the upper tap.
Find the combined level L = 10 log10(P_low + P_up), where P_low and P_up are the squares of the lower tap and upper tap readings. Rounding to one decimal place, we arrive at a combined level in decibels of 37.5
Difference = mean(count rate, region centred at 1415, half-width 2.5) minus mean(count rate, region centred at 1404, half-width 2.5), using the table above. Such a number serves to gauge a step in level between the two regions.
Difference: 5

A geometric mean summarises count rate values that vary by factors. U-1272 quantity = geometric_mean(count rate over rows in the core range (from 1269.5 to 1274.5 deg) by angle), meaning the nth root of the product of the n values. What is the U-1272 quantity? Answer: 44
